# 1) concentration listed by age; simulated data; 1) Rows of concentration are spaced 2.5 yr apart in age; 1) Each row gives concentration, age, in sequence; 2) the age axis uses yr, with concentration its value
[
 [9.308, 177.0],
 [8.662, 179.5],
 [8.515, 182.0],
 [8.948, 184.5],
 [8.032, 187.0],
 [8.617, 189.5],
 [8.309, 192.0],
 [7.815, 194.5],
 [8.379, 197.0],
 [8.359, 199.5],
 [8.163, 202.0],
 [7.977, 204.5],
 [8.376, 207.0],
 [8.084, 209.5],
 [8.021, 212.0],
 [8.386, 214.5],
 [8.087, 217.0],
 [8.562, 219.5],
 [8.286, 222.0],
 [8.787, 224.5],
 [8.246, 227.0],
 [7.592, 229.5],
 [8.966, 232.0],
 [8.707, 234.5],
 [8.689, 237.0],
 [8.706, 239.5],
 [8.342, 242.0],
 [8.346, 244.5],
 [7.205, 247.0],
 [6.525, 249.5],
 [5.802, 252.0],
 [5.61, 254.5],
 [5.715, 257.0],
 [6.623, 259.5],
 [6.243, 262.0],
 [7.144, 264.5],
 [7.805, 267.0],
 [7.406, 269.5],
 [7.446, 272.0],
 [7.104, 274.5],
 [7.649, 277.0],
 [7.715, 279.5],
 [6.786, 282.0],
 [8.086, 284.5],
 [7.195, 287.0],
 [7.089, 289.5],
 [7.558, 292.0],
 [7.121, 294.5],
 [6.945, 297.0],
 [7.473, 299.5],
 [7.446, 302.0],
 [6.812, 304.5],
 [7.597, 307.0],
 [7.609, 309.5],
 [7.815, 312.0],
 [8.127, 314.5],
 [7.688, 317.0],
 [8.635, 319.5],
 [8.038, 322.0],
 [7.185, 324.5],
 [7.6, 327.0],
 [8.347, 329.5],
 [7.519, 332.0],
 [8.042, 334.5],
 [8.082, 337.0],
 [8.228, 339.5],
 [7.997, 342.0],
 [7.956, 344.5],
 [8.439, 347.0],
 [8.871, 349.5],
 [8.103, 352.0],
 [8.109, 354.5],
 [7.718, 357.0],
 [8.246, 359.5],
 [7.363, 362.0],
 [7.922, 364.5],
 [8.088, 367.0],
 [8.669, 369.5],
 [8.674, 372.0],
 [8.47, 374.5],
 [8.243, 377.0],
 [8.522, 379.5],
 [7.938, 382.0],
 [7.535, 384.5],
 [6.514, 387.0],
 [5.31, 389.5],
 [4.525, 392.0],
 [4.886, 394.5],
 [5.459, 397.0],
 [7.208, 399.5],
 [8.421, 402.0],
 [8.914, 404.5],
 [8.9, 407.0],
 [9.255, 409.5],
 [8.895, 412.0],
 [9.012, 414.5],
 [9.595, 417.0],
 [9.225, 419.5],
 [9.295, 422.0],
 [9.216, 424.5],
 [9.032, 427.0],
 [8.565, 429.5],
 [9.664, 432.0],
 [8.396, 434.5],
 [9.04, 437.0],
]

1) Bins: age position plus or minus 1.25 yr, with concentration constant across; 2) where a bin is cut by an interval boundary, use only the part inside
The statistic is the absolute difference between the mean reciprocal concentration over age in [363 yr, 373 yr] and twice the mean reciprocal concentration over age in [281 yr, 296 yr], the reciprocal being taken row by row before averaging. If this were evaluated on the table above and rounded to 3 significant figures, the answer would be 0.154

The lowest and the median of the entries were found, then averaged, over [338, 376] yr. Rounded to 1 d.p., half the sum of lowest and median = 7.7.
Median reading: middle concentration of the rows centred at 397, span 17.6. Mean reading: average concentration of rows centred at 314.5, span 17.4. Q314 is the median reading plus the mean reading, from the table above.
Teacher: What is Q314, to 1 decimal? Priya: 13.4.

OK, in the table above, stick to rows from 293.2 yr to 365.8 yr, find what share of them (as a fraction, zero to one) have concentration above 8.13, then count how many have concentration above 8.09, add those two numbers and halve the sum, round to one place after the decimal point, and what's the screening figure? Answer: 4.6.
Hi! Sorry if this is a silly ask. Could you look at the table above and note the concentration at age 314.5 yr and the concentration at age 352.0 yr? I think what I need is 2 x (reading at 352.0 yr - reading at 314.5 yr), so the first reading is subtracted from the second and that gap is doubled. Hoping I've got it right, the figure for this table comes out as 0.0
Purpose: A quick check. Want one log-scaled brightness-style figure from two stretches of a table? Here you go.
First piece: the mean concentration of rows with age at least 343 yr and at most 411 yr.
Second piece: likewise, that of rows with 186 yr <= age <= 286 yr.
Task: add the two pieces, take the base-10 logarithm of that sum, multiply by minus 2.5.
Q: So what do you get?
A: -2.97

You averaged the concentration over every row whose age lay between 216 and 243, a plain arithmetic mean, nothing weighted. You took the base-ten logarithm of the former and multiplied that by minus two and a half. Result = -2.32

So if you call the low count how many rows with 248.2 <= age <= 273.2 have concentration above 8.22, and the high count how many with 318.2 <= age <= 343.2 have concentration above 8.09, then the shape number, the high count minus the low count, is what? 3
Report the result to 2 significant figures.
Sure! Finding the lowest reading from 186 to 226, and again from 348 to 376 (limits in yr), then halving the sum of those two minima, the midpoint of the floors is 7.6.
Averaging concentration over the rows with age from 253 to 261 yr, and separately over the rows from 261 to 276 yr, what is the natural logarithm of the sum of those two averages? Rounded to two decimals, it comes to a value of 2.58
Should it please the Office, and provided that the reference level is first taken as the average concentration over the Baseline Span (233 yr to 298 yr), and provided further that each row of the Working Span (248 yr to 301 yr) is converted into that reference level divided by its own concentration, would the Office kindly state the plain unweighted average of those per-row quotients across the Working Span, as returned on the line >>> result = 1.05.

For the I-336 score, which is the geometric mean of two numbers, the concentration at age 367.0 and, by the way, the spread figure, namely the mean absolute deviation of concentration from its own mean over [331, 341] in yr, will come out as 1.35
